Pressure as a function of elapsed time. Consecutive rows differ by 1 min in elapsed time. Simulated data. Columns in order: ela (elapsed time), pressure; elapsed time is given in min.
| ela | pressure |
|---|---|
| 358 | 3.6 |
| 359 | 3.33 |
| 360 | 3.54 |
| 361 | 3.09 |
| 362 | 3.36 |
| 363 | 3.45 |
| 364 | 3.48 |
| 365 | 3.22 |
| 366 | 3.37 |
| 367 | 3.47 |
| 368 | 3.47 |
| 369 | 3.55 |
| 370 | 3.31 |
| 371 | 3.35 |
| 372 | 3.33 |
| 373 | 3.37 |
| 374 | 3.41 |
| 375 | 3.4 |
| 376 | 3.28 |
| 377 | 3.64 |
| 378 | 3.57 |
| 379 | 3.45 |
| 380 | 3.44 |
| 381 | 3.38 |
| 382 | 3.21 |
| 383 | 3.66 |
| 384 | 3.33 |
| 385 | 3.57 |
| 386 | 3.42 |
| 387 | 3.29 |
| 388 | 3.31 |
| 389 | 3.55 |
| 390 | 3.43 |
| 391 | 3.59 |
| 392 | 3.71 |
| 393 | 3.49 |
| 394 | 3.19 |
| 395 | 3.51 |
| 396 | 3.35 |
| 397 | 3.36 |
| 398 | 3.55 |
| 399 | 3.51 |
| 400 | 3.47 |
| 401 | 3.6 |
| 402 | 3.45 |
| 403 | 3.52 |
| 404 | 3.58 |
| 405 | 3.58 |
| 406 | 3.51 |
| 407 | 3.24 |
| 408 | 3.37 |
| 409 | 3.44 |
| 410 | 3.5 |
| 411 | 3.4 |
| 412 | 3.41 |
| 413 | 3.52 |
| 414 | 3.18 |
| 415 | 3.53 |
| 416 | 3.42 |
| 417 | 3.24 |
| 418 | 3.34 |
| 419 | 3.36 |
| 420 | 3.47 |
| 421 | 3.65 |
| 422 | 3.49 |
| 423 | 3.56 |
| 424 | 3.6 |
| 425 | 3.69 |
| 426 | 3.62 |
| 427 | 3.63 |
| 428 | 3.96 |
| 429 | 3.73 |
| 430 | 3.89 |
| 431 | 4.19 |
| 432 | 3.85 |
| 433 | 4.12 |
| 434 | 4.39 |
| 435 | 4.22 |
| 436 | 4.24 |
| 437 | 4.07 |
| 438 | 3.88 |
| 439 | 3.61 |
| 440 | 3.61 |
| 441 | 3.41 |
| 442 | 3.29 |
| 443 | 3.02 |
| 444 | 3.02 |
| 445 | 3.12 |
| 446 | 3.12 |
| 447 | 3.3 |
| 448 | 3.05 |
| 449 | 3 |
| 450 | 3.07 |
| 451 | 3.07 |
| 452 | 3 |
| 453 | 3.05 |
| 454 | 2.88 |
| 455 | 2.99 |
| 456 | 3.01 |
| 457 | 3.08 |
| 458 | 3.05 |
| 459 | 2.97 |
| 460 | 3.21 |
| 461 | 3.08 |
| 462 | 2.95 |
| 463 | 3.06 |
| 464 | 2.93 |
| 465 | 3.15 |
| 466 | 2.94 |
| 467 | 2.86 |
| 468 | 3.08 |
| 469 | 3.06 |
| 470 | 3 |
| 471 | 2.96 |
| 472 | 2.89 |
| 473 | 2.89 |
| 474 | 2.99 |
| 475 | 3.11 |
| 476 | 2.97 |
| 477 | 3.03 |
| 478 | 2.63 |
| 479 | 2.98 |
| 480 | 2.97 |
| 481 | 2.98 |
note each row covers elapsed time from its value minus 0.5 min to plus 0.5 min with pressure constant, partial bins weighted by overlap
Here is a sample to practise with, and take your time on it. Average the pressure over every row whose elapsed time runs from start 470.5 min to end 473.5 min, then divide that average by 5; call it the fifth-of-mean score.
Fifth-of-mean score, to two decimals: 0.58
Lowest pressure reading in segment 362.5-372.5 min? 3.22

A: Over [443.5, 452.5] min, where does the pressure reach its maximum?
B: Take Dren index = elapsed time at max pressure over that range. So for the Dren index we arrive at 447 min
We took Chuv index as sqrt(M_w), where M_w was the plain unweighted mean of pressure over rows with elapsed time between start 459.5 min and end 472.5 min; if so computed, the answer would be 1.74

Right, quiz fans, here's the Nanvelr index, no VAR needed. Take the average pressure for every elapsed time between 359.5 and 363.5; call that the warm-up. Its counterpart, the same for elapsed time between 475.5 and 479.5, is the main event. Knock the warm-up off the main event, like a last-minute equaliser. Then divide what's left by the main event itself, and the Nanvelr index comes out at -0.16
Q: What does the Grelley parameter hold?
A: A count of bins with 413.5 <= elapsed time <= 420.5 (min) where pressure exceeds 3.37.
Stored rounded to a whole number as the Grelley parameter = 3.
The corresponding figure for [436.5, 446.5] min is 5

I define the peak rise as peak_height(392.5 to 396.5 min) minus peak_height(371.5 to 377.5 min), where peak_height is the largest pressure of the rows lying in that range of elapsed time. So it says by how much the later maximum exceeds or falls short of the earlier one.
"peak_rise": -0.1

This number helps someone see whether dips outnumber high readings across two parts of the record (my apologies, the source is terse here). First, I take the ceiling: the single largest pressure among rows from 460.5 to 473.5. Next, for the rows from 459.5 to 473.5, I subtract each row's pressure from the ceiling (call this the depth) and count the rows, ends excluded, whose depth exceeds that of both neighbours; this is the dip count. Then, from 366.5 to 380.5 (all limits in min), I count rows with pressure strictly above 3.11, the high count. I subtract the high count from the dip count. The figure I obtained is -11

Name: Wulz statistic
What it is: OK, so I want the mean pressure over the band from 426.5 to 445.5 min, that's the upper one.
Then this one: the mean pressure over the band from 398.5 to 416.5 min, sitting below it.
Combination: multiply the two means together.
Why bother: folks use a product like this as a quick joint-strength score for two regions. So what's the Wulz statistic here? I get 13.0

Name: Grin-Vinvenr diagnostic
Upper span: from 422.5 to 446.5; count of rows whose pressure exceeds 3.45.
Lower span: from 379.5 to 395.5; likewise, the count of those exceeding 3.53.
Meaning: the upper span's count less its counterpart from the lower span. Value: 13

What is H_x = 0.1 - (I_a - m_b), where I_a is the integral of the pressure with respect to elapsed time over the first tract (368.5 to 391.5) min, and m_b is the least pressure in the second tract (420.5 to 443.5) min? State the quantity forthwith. -75.72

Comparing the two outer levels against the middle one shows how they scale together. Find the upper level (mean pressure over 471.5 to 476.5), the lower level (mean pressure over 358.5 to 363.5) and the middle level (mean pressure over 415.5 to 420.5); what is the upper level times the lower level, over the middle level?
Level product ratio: 3.0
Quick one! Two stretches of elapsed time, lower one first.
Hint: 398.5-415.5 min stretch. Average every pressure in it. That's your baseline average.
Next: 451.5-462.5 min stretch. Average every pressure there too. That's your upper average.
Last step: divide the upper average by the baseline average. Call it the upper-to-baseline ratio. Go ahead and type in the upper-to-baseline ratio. 0.87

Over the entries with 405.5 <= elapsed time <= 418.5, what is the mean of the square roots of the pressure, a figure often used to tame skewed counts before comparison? 1.842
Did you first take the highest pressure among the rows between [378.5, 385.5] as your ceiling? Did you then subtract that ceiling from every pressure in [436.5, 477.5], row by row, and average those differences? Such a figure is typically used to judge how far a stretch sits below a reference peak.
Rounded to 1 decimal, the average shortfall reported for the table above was -0.5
